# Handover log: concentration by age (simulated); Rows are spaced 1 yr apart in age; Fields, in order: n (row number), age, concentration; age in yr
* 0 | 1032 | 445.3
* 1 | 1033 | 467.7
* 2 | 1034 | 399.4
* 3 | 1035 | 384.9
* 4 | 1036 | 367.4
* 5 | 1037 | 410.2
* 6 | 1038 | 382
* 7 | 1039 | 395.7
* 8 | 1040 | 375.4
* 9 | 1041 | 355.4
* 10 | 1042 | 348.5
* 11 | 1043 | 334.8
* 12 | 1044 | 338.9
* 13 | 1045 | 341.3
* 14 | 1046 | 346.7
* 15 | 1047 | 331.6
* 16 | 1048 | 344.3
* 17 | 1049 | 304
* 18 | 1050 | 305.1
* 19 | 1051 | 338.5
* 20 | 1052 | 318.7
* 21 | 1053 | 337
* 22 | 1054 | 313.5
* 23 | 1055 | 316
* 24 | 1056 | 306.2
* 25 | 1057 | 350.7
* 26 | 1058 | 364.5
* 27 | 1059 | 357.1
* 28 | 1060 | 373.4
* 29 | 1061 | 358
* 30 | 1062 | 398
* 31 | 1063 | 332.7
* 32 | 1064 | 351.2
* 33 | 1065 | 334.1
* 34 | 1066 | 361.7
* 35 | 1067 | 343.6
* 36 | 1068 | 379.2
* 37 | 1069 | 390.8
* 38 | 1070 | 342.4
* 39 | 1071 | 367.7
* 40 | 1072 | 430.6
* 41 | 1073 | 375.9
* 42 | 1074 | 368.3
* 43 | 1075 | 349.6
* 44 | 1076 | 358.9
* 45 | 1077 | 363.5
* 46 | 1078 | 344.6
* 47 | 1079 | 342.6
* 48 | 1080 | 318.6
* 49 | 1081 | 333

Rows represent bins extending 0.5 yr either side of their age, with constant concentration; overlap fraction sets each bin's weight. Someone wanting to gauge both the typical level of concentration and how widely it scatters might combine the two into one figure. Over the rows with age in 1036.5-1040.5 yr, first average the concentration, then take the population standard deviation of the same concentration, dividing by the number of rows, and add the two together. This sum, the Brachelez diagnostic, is 404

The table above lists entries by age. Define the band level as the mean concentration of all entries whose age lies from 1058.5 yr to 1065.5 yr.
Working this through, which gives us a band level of 358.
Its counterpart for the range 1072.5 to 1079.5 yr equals 358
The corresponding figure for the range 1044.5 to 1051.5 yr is 330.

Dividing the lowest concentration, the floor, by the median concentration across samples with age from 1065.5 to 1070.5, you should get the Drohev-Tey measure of 0.947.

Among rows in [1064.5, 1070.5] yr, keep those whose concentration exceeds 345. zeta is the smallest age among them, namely 1066 yr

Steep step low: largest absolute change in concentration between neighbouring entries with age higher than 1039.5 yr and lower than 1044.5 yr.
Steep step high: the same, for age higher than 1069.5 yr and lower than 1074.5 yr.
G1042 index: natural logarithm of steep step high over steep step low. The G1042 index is 1.1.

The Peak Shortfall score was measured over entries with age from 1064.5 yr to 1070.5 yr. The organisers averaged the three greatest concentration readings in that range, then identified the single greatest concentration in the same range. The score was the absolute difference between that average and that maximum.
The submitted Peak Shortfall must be 14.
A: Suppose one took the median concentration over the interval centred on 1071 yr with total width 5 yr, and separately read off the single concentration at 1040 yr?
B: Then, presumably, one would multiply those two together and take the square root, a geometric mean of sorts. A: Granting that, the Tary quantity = 376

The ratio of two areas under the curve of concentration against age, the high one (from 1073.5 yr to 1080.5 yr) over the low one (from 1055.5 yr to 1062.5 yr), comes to 1.0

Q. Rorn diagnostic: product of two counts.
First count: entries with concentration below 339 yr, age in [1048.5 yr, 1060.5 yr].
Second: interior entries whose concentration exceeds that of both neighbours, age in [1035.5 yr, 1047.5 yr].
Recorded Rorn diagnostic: 24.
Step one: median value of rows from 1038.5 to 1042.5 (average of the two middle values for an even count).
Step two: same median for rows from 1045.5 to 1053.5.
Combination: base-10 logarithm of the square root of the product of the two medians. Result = 2.54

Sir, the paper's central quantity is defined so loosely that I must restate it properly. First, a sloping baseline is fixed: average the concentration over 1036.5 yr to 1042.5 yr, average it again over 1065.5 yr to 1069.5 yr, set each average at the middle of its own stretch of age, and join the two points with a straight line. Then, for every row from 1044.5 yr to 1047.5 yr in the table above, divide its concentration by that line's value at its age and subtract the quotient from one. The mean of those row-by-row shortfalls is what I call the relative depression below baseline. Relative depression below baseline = 0.096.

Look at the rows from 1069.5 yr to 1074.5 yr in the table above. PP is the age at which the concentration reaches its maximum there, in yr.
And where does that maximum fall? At 1072 yr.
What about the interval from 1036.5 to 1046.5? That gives 1037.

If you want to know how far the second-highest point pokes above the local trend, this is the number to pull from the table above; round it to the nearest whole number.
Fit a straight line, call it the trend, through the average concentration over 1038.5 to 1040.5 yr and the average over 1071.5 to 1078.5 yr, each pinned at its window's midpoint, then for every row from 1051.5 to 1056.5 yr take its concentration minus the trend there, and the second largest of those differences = -61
